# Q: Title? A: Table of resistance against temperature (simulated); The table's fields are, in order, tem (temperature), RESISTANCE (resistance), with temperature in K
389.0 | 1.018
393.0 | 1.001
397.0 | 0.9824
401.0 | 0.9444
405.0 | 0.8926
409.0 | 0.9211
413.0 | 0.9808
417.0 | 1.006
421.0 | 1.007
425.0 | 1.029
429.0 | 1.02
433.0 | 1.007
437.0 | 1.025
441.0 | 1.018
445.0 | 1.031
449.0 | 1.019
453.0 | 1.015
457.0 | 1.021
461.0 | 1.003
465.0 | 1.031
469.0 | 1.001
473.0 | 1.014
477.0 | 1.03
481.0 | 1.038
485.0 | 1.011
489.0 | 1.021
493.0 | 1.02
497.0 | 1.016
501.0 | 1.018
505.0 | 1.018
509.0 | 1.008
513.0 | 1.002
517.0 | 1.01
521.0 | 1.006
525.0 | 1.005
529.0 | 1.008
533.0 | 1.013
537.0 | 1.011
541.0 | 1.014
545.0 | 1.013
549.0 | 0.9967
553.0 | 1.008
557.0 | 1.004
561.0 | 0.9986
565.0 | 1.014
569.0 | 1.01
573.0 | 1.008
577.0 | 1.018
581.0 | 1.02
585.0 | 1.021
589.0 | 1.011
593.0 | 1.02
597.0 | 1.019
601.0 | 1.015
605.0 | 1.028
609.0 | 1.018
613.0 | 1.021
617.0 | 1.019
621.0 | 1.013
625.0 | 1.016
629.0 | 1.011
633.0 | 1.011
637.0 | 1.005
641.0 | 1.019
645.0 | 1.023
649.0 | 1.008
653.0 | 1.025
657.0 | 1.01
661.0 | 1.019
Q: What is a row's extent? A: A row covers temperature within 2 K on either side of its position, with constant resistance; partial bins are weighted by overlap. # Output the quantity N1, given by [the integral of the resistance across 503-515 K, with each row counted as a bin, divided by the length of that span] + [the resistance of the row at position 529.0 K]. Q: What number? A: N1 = 2.02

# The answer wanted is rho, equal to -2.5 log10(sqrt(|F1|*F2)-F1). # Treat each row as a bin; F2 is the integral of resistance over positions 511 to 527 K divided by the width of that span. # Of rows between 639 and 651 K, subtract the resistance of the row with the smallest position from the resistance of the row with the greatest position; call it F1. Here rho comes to 2.34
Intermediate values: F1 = -0.011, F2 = 1.01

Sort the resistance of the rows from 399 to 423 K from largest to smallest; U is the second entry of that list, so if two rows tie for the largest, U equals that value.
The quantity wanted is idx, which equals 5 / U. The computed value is 4.97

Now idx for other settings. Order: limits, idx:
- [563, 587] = 4.90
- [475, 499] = 4.85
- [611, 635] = 4.91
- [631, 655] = 4.89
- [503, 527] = 4.95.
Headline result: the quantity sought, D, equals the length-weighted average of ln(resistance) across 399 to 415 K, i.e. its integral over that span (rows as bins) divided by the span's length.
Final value -0.068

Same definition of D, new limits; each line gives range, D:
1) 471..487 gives 0.023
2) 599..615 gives 0.020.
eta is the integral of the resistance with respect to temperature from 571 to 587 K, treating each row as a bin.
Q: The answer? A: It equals 16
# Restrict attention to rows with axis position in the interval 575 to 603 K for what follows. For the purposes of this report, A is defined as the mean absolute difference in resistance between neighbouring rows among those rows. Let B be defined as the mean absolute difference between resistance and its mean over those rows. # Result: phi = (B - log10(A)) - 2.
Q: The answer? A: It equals 0.3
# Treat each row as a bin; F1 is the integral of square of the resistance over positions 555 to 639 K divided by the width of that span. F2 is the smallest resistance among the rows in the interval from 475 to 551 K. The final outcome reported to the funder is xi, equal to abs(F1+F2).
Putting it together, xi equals 2.03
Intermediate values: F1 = 1.03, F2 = 0.9967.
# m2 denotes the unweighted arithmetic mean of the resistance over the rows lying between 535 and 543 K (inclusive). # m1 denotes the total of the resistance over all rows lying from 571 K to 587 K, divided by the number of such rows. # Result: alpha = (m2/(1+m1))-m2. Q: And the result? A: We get -0.510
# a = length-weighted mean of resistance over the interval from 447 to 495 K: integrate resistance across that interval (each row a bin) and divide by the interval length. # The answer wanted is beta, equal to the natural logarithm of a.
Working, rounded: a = 1.019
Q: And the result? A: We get 0.0185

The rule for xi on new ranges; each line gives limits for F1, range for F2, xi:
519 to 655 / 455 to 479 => 2.03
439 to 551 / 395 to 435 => 1.92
